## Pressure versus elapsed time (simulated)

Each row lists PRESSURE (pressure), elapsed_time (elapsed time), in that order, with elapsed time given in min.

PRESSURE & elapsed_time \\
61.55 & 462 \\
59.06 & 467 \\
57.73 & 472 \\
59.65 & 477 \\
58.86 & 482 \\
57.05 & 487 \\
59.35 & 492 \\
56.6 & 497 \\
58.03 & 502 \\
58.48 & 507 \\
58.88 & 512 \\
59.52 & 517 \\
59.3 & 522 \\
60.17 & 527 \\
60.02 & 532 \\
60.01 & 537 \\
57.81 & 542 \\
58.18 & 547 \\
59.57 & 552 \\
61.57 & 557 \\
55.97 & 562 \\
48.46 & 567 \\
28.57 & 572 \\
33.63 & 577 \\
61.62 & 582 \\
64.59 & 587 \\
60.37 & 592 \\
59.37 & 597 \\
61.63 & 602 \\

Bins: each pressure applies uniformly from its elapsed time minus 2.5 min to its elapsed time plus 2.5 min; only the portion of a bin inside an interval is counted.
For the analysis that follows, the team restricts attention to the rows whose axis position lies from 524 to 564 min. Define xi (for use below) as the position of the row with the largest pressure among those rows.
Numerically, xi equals 557 min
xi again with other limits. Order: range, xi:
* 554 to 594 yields 587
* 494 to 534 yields 527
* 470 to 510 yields 477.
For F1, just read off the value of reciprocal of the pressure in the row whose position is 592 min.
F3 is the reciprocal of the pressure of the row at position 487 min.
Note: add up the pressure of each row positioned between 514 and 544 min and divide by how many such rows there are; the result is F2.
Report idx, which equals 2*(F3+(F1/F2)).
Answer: 0.0356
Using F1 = 0.0166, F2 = 59.5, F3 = 0.0175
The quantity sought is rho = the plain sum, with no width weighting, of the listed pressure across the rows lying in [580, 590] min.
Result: 126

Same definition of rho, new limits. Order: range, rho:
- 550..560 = 121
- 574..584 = 95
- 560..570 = 104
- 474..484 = 119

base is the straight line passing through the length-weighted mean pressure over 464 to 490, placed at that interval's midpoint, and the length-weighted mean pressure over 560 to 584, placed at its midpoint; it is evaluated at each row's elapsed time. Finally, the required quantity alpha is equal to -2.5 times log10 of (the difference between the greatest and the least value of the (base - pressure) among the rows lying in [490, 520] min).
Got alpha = -1.9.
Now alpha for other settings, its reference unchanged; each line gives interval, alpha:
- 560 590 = -4.0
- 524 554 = -1.3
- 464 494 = -1.6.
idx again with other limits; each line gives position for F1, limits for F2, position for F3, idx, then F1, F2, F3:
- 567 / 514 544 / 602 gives 0.0331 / 0.0206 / 59.5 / 0.0162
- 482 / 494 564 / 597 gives 0.0343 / 0.0170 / 58.9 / 0.0168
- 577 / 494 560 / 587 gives 0.0320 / 0.0297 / 59.1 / 0.0155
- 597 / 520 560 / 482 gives 0.0345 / 0.0168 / 59.6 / 0.0170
